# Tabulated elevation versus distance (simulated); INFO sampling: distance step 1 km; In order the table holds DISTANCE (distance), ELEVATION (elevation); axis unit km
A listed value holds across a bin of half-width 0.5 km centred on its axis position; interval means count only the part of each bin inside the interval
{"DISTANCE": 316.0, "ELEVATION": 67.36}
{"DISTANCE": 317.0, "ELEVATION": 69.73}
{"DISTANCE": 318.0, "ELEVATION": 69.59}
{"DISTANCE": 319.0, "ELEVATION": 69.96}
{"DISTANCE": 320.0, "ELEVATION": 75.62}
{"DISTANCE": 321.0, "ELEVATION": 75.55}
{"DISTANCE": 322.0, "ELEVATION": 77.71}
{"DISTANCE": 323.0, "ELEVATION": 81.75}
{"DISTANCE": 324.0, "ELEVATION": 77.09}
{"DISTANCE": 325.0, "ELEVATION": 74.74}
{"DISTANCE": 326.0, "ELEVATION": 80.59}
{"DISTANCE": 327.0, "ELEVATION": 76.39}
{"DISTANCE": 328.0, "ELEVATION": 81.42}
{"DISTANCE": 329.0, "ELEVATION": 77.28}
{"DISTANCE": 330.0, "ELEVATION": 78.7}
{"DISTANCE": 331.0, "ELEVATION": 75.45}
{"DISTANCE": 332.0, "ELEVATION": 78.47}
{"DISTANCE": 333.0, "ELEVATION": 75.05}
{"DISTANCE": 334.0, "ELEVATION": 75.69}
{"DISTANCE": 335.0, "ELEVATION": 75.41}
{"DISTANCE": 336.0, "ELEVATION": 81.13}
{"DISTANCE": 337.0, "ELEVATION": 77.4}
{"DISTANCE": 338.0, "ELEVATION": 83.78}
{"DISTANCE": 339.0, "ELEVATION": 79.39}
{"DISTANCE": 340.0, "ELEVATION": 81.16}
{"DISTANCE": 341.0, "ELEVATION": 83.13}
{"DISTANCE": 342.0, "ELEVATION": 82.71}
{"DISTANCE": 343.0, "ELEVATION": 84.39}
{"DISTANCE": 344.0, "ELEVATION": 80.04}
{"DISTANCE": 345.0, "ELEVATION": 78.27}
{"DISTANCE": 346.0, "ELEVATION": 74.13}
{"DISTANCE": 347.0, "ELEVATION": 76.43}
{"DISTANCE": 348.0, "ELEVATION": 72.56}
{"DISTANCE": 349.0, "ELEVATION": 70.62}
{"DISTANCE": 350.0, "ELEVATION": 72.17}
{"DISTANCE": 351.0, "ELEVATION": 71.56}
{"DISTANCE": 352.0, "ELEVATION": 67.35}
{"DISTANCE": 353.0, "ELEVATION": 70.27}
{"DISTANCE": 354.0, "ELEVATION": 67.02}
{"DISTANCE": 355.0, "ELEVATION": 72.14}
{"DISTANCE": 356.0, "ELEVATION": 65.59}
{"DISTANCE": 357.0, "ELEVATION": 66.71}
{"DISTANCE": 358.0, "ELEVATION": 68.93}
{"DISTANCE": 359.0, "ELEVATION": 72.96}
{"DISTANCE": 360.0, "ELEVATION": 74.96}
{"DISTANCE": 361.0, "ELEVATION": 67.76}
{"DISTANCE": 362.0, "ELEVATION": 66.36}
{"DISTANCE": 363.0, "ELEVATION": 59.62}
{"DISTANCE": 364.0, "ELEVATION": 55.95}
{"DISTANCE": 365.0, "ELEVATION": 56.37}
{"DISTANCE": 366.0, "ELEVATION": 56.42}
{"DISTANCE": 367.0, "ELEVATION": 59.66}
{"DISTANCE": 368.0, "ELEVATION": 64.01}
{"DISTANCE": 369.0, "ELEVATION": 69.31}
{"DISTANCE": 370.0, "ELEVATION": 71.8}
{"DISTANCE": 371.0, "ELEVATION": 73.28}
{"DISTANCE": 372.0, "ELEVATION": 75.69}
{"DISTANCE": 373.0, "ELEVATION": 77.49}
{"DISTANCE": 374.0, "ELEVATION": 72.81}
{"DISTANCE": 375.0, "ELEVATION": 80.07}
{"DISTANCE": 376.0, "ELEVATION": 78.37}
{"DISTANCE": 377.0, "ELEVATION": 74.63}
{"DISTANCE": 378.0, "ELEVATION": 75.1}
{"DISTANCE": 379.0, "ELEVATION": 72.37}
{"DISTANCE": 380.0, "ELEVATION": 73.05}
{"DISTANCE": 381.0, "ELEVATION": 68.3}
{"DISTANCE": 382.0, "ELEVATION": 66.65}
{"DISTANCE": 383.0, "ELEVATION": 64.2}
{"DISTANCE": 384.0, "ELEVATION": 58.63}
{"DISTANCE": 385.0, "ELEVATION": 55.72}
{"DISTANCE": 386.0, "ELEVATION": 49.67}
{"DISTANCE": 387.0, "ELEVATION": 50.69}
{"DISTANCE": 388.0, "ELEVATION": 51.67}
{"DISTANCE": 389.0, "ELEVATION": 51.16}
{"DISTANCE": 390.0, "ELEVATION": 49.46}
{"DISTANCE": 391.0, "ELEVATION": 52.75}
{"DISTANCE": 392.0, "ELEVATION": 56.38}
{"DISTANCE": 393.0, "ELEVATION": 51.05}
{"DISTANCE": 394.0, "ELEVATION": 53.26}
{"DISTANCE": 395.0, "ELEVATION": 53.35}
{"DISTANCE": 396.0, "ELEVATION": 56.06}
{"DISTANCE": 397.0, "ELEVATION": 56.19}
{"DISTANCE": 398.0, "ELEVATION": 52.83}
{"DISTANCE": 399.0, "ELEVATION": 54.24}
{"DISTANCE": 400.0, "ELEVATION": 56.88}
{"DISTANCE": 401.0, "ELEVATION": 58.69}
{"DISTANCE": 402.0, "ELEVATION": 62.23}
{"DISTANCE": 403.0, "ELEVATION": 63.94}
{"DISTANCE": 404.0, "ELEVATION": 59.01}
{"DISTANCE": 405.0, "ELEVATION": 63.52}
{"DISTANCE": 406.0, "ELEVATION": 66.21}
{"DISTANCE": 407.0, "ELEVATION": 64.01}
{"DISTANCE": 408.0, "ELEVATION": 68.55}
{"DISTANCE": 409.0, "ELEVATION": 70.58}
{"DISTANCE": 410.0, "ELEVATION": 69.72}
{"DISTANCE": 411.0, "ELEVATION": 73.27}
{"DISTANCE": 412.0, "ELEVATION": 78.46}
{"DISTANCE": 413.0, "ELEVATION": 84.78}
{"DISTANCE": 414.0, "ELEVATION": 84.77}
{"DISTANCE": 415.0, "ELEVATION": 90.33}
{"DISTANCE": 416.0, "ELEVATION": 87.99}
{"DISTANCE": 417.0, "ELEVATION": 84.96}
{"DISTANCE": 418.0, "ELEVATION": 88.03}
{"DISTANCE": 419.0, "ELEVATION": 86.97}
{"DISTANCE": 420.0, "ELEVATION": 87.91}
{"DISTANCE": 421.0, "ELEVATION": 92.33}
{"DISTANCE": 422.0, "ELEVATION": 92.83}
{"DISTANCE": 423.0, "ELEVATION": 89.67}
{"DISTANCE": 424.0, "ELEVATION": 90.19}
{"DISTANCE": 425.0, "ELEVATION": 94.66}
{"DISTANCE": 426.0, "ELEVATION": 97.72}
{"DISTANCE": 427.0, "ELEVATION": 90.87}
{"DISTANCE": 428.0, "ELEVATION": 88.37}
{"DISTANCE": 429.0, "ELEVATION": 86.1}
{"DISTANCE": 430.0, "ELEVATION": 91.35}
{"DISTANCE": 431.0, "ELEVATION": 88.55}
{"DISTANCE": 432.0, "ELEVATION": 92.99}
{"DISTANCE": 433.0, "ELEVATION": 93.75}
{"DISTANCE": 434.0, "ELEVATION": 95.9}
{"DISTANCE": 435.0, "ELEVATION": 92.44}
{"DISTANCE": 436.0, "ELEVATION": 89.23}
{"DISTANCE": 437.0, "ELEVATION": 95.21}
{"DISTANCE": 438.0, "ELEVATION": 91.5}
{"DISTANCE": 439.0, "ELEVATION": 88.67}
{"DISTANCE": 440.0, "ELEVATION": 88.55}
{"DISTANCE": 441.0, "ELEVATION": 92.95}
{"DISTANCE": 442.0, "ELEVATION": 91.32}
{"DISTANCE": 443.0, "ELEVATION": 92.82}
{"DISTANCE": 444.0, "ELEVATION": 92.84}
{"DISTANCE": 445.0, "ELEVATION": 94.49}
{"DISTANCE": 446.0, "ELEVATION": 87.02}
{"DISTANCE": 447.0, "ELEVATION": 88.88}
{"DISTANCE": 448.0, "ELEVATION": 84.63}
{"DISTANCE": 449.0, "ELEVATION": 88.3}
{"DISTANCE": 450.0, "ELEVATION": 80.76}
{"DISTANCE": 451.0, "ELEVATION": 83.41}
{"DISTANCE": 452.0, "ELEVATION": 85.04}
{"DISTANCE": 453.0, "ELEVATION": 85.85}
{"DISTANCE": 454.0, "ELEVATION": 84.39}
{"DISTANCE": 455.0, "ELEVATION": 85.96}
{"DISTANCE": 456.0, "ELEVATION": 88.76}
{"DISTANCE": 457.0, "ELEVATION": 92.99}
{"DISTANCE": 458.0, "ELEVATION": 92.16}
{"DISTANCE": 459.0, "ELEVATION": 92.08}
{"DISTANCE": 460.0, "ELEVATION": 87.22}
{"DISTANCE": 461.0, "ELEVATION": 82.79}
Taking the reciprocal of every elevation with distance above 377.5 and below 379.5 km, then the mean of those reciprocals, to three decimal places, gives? 0.014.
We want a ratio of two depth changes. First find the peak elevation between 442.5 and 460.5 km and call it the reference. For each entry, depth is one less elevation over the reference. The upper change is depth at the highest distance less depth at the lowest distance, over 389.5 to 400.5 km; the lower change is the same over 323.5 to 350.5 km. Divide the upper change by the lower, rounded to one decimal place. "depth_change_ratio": -1.5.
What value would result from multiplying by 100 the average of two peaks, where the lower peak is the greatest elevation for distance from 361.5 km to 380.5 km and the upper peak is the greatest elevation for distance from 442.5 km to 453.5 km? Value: 8728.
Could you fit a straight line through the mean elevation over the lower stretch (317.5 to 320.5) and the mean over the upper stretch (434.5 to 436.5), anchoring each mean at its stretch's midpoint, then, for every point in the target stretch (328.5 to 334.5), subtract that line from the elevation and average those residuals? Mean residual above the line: 3.0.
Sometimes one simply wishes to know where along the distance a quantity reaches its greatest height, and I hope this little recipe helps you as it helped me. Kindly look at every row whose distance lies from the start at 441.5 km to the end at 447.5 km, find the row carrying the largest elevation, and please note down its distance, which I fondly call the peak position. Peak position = 445.0 km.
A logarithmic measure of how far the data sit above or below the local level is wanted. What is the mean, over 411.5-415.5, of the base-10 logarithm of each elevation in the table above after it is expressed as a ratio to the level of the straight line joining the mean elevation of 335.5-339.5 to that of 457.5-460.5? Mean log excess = -0.01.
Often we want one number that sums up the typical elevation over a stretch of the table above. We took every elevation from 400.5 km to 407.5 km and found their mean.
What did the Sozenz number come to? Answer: 63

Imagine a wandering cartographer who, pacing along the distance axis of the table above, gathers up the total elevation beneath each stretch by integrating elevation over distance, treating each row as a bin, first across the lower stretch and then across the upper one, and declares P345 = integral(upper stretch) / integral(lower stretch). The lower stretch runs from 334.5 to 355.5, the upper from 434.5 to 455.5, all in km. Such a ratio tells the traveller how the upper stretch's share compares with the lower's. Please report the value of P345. 1.2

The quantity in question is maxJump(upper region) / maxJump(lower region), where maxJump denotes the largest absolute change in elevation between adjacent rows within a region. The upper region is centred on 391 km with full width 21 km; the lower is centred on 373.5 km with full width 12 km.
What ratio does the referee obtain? 0.8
